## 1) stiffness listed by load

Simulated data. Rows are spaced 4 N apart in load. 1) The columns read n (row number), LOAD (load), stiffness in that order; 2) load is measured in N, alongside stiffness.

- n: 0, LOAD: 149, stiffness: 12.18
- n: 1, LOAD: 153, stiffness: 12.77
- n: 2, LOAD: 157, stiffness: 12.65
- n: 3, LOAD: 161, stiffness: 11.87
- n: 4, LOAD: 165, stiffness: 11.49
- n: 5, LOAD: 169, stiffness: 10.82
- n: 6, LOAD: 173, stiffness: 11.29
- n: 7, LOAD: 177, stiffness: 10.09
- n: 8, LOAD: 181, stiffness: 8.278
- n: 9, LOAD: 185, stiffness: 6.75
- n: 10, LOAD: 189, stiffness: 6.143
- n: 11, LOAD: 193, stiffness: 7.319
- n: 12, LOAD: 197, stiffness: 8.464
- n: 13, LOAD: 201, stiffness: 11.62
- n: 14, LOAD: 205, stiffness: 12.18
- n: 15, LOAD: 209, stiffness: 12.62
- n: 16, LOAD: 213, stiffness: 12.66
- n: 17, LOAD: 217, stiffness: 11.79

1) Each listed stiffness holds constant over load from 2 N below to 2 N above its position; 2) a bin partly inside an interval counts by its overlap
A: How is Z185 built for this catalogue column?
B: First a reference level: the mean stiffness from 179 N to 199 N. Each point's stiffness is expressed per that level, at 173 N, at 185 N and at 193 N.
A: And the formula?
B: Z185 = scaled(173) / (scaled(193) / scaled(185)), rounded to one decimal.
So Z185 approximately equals 1.4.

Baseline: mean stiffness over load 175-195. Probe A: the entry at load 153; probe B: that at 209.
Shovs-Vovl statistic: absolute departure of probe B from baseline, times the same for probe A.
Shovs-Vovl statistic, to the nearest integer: 25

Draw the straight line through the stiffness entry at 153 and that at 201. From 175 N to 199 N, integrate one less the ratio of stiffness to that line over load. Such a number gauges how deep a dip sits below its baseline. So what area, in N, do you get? 8.3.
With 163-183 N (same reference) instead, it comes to 3.1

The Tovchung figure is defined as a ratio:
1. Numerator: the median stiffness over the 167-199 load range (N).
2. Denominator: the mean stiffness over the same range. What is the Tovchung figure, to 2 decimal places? 0.97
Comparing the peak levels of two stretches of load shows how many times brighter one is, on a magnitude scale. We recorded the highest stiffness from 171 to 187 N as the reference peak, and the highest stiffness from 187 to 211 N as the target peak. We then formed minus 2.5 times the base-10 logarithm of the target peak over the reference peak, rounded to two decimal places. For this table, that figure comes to -0.12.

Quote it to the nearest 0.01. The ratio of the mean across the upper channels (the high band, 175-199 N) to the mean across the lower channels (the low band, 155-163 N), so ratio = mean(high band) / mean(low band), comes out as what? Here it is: 0.64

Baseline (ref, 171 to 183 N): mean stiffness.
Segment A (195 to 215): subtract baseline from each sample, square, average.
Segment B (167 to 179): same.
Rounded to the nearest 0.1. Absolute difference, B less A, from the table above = 4.1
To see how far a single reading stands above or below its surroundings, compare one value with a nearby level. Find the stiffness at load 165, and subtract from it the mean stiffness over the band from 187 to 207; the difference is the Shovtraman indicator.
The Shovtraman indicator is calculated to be 2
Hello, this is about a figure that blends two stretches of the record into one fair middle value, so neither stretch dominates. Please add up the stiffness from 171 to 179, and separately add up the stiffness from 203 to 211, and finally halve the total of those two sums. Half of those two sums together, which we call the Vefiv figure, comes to 23.1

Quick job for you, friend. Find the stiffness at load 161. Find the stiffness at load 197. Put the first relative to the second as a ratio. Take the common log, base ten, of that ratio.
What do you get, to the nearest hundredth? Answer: 0.15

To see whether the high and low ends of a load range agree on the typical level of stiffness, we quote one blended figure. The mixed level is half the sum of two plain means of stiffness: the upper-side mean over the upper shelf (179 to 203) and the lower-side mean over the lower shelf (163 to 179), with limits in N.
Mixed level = 9.51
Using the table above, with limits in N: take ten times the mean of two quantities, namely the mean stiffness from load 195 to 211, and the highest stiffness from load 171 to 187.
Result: 113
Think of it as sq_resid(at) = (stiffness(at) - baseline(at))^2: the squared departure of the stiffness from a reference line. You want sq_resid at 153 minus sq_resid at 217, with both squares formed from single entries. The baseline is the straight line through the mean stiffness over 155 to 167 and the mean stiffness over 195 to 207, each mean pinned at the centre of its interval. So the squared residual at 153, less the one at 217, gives -2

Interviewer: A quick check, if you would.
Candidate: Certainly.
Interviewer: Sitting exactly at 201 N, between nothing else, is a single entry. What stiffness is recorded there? 11.62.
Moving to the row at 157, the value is 12.65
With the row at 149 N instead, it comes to 12.18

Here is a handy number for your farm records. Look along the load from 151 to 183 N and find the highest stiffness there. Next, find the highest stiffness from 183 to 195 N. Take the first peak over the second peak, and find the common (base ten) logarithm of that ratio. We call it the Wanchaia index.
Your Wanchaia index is 0.24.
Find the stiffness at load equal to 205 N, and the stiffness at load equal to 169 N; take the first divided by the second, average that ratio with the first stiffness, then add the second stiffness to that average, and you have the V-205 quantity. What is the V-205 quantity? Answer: 17.5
